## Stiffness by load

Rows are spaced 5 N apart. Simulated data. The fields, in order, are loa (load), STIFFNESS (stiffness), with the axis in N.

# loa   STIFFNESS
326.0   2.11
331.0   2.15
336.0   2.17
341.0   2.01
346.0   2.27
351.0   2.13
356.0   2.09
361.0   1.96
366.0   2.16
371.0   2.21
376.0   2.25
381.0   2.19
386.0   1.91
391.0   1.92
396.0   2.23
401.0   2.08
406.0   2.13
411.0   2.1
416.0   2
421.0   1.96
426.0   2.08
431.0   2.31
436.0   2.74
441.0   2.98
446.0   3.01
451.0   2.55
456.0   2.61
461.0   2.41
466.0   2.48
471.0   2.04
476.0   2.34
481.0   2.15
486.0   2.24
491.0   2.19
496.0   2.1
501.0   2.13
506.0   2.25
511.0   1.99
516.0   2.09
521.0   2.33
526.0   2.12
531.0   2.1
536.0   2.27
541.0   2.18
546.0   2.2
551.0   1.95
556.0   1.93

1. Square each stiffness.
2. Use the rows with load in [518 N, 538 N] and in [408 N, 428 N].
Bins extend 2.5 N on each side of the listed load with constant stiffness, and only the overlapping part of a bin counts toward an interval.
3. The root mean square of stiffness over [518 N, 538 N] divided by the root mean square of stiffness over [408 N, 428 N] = 1.08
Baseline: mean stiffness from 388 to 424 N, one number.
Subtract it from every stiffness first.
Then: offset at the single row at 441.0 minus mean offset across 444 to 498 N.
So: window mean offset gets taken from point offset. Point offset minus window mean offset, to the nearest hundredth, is 0.61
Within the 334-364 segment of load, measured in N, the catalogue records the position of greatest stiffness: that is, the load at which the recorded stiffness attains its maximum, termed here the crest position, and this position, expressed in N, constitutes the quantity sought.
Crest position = 346.0 N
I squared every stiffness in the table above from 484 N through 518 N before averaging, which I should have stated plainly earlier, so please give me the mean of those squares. 4.59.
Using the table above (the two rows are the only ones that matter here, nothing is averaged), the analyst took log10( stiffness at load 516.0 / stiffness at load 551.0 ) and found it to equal 0.03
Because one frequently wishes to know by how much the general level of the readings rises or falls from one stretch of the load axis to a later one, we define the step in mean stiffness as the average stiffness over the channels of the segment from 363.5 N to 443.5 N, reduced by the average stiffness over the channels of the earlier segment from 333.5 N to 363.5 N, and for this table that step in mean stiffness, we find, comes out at 0.1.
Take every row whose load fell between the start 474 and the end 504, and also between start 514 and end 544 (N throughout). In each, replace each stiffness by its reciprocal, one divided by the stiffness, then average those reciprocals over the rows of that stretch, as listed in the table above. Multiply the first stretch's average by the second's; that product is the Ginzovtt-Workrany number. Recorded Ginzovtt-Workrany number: 0.210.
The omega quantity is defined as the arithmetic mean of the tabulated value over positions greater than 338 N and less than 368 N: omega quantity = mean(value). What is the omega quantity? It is 2.10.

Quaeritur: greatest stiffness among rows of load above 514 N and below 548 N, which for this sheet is 2.33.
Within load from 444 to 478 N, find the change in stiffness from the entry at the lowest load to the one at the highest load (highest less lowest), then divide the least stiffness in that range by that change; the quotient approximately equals -3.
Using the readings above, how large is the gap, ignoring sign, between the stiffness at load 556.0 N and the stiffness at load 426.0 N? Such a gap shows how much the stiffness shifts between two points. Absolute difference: 0.15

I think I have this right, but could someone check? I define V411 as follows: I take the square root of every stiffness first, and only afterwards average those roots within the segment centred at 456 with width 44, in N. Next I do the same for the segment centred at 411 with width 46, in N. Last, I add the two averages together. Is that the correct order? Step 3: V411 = 3.05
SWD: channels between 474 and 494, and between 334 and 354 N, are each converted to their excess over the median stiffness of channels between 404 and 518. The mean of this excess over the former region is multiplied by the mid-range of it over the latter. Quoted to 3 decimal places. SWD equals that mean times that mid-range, -0.002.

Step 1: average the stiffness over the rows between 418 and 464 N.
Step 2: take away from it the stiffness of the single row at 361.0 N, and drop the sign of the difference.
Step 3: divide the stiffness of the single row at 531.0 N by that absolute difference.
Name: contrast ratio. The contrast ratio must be 3.8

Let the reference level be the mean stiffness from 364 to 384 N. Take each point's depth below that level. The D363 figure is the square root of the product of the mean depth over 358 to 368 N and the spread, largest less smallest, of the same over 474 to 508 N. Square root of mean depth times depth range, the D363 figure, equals 0.18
